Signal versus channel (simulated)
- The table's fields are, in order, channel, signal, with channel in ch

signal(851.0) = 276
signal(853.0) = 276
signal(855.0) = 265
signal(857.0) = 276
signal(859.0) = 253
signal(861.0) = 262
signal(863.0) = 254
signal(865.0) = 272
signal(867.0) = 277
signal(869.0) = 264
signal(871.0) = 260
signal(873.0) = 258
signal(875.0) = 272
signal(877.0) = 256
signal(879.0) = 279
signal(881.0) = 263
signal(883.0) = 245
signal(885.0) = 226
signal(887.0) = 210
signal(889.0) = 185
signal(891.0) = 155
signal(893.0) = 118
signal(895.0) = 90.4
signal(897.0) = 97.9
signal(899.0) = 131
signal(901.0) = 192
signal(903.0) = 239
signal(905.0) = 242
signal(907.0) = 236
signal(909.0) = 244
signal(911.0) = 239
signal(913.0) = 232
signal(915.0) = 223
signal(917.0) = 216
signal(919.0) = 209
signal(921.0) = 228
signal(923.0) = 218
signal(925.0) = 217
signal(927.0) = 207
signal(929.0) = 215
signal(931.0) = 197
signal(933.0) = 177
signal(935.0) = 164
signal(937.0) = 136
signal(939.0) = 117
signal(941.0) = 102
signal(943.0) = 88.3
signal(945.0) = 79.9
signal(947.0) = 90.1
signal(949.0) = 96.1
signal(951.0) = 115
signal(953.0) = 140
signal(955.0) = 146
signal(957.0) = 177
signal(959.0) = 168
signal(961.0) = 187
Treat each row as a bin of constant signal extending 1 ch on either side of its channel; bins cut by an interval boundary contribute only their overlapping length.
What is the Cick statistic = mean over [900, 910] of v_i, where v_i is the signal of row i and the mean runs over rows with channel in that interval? 231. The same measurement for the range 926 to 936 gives 192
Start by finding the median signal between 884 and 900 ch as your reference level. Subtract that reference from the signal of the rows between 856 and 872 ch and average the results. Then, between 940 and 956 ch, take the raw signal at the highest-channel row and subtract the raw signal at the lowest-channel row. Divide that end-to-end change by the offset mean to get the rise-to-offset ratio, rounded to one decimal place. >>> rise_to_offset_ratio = 0.4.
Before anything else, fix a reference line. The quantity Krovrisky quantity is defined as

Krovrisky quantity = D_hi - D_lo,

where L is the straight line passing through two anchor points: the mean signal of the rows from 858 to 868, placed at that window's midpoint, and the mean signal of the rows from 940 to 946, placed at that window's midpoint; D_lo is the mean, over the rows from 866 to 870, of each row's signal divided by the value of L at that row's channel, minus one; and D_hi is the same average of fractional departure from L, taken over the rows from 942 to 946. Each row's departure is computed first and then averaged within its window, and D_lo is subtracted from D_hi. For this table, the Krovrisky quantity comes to -0.11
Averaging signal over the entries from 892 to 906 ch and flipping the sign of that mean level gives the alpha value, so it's -159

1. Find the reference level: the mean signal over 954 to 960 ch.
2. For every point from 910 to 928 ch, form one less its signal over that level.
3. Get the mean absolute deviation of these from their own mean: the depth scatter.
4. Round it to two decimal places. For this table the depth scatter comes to 0.05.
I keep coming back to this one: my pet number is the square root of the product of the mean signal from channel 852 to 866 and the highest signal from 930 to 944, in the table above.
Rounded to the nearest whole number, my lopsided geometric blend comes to 229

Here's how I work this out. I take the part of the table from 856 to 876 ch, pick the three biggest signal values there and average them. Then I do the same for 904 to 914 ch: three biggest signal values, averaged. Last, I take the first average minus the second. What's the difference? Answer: 33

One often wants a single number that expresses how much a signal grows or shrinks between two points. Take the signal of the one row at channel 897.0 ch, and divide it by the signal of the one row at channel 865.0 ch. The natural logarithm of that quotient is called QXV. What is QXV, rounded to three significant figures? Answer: -1.02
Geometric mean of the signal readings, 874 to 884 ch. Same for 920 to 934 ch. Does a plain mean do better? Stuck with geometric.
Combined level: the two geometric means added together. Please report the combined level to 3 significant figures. 471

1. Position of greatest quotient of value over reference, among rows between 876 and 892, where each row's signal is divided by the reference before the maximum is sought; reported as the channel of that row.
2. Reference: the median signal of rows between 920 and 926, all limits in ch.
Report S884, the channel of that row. 879.0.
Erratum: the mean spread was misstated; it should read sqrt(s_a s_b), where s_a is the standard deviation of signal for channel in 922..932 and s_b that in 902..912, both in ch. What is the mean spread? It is 5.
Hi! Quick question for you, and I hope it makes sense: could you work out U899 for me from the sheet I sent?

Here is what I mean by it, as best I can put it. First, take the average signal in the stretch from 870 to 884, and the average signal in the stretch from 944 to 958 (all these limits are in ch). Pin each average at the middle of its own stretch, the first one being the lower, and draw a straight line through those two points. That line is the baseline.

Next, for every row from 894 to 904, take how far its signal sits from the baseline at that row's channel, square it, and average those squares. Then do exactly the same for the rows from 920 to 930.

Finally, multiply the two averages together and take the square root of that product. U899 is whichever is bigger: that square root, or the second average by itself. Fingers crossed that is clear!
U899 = 4396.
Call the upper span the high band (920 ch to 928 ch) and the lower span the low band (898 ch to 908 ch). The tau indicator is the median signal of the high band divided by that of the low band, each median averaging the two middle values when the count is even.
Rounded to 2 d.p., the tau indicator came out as 0.92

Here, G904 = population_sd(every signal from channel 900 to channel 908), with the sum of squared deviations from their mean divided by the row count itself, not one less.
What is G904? 20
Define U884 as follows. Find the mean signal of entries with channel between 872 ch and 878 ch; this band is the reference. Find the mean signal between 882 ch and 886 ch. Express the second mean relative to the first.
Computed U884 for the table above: 0.90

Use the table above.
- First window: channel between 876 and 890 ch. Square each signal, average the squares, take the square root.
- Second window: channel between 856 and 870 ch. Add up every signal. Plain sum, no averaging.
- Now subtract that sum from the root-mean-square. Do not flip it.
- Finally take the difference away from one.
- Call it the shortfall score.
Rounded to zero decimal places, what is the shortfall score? 1619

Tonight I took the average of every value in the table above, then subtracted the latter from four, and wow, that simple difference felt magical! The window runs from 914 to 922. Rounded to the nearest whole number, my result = -215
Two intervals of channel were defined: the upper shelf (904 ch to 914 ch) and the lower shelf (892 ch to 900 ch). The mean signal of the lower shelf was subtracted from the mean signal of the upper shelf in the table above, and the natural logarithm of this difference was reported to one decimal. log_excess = 4.9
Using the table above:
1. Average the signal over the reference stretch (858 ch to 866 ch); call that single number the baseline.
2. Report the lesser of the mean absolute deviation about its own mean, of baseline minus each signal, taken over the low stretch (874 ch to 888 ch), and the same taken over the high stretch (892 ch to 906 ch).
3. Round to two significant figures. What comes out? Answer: 20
